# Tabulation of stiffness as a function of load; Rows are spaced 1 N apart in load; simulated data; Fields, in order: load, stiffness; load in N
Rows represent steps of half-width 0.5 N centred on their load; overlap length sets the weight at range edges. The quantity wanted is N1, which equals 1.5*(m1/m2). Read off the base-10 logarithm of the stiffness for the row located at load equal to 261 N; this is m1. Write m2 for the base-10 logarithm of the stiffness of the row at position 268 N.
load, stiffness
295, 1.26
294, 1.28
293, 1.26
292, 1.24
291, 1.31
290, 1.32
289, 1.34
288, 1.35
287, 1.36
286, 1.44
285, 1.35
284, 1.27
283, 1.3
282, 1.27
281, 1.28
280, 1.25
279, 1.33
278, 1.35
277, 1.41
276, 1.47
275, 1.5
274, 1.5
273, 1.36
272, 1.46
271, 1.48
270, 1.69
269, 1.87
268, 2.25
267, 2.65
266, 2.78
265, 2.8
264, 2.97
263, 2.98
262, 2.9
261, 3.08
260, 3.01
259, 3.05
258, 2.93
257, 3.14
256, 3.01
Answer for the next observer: 2.1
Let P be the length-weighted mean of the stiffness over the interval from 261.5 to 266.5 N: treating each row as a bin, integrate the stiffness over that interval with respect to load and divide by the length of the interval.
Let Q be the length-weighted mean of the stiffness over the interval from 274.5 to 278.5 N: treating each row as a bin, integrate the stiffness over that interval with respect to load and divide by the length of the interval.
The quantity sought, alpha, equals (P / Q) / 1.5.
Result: 1.34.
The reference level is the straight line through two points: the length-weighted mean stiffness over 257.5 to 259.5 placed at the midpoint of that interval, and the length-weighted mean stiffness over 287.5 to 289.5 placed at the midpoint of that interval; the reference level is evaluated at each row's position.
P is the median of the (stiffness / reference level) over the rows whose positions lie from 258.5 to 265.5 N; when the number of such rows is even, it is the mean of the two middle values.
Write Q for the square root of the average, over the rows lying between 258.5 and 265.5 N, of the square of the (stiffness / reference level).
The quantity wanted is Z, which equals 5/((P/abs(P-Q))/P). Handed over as 0.00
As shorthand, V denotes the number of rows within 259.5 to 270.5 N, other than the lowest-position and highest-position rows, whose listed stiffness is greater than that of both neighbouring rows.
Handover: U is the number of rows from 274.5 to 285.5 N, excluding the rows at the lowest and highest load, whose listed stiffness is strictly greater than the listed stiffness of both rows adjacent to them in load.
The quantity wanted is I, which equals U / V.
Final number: 1.0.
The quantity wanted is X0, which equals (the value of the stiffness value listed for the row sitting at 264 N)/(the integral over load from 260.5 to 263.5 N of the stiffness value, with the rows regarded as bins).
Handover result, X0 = 0.33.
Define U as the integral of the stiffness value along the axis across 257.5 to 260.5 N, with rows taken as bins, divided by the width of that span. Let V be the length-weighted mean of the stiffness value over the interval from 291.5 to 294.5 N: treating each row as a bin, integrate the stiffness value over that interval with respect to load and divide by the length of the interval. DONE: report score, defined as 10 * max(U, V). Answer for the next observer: 30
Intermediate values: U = 3.00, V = 1.26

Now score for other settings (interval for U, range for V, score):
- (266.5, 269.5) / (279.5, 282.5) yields 23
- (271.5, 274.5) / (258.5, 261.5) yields 30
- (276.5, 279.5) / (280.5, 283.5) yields 14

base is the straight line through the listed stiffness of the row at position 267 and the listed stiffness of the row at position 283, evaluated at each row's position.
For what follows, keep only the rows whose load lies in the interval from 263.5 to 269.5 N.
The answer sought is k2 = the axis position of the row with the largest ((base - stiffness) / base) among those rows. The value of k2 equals 269 N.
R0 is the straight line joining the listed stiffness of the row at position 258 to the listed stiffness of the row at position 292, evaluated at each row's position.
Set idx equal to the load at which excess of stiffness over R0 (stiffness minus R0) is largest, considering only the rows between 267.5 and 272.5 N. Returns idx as 268 N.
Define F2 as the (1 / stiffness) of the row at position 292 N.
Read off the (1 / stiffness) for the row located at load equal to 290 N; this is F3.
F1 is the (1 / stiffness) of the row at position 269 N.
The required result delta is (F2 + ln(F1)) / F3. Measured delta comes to 0.2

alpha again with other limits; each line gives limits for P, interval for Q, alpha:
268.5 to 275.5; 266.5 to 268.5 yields 0.42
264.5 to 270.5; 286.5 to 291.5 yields 1.17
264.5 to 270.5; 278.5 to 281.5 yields 1.21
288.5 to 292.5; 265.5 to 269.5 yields 0.36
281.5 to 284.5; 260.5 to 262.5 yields 0.29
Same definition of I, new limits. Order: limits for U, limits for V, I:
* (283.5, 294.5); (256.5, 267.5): 0.3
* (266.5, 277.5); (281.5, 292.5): 0.0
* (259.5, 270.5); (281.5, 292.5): 1.0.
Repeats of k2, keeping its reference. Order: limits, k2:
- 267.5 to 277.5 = 273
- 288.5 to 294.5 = 289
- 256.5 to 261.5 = 258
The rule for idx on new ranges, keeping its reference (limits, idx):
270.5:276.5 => 276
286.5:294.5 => 294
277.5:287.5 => 286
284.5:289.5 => 289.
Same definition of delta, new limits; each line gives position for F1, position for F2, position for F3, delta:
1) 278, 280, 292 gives 0.6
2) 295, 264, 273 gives 0.1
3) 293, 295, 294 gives 0.7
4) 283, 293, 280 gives 0.7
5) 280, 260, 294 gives 0.1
